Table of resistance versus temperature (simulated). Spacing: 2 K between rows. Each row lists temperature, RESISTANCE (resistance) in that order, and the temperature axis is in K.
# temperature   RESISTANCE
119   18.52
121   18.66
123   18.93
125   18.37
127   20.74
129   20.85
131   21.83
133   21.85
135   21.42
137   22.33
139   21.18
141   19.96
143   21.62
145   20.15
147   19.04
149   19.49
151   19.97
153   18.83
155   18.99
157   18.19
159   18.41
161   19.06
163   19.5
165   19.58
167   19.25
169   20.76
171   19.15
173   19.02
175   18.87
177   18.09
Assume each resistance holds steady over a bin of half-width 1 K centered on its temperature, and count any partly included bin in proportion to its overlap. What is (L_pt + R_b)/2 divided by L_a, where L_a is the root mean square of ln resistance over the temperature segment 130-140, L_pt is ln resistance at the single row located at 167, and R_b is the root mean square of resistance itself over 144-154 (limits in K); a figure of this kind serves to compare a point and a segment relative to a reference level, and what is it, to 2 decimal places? 3.65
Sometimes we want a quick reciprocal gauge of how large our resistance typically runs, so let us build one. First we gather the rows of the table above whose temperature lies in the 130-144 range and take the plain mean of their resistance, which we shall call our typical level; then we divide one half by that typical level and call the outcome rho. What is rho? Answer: 0.0233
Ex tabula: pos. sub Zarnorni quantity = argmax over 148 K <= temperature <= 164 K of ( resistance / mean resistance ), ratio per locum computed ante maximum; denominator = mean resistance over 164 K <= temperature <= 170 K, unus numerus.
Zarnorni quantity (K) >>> 151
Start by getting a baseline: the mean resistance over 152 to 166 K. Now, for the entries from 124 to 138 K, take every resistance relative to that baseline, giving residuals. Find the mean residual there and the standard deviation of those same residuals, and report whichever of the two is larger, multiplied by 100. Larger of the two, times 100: 212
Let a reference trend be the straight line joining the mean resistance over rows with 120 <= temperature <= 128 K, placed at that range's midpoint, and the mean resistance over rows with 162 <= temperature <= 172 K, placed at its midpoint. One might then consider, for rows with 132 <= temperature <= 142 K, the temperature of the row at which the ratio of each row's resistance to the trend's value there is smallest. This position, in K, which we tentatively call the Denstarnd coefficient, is 141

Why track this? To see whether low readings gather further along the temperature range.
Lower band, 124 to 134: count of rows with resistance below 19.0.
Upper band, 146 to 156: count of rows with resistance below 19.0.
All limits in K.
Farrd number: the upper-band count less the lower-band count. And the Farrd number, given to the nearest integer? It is 1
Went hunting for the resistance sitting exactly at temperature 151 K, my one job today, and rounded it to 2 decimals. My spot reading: 19.97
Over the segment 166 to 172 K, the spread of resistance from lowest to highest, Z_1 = 1.61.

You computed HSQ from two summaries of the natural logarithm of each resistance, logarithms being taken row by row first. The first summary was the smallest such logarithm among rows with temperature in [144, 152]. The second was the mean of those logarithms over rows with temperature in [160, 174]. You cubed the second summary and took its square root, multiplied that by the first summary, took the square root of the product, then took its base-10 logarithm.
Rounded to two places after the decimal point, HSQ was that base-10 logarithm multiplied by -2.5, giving -1.47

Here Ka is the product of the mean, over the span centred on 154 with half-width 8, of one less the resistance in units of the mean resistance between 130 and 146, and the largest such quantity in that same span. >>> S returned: 0.016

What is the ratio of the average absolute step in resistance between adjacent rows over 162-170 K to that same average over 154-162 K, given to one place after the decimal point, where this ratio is 1.1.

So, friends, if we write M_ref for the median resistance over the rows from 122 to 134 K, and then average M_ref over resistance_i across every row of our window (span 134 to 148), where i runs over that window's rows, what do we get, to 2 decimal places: 1.00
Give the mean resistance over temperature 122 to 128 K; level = 19.3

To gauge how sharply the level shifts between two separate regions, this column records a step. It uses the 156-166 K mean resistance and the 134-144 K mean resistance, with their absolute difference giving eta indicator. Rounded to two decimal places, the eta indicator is 2.35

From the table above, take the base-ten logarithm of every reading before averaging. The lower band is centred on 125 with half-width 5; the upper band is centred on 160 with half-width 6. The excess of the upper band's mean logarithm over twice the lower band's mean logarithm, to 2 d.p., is -1.30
